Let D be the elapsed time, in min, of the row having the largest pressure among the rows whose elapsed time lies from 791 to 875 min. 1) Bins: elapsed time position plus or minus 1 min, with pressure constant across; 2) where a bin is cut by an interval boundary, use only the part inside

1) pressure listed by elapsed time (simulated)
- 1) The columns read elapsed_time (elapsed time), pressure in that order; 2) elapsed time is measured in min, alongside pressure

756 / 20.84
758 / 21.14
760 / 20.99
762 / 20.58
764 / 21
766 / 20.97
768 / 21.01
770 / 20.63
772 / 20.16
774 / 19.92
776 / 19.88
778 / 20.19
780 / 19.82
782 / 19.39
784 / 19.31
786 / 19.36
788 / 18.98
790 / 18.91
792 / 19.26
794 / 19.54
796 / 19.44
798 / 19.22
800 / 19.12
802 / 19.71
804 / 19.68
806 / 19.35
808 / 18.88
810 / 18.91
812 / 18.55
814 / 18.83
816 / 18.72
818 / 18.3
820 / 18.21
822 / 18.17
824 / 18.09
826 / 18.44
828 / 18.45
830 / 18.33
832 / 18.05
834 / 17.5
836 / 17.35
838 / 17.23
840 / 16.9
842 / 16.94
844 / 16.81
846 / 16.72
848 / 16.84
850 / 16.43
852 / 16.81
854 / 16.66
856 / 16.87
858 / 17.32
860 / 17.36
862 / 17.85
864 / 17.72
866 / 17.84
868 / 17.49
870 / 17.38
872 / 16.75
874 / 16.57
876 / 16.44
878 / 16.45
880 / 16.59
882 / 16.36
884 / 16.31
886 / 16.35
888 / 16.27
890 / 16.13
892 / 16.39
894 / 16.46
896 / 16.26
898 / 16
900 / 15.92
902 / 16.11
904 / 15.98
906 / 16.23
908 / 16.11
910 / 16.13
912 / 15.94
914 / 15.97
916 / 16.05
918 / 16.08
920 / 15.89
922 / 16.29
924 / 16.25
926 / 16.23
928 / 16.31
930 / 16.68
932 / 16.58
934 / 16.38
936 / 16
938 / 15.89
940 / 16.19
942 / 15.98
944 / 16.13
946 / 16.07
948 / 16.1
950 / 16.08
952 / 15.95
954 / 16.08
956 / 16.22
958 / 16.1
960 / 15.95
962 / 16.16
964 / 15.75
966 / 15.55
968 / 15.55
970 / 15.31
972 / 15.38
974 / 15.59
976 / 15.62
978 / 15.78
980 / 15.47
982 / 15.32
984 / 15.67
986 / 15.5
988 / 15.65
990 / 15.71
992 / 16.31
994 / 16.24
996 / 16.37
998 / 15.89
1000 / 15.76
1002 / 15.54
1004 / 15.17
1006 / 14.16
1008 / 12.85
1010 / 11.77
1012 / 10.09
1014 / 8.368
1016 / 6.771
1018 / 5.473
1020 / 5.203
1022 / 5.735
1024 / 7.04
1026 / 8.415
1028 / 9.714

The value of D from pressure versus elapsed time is 802 min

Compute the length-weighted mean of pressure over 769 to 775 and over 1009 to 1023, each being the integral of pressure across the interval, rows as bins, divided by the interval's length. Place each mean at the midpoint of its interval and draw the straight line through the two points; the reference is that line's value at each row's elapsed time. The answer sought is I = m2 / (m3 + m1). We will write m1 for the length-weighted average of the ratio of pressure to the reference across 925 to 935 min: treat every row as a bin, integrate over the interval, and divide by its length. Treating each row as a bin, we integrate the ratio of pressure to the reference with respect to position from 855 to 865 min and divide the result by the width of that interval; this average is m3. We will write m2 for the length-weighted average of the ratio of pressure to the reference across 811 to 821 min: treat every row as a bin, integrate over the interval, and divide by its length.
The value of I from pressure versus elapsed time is 0.42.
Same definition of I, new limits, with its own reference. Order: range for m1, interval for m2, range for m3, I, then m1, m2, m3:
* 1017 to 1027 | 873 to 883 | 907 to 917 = 0.53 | 0.9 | 1.1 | 1.23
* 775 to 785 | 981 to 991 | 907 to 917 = 0.76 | 1.0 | 1.7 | 1.23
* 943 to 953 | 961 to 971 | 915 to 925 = 0.56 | 1.4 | 1.5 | 1.28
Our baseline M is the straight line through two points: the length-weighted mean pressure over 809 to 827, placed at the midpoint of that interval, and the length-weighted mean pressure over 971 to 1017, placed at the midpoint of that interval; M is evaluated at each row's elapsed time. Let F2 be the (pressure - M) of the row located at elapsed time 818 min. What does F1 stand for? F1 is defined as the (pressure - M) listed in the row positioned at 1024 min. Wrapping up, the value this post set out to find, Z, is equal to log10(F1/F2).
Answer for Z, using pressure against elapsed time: 1.6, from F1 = -6.7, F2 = -0.2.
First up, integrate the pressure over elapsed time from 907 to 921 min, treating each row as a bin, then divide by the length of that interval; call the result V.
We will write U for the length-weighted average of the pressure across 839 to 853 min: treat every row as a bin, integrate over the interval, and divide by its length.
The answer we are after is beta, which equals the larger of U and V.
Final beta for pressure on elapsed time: 16.8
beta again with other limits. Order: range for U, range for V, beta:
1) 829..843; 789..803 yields 19.3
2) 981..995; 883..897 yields 16.3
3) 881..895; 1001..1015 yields 16.3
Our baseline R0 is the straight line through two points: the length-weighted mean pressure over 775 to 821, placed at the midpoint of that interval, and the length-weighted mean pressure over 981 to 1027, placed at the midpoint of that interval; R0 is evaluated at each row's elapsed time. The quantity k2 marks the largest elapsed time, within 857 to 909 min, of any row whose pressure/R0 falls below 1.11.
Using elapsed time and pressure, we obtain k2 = 908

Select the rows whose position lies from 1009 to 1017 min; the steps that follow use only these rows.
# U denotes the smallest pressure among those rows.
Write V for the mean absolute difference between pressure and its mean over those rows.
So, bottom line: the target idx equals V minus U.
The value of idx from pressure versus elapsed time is -5.1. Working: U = 6.771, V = 1.68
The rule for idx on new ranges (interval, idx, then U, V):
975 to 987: -15.2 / 15.32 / 0.13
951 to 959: -15.9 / 15.95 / 0.07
